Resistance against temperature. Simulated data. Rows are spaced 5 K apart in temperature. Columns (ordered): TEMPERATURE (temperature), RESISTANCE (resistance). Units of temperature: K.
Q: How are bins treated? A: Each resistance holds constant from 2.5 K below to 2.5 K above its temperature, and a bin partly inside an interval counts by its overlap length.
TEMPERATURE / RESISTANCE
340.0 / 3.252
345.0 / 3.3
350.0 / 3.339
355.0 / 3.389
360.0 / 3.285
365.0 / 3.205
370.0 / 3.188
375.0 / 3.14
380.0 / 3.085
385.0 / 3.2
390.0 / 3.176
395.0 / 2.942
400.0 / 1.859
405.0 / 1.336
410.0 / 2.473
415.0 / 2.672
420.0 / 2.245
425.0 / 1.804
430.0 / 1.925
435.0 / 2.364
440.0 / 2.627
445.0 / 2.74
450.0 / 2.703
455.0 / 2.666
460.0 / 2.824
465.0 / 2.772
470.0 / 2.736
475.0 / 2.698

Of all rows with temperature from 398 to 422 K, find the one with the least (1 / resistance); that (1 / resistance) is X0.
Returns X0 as 0.37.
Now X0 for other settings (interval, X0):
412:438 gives 0.37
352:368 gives 0.30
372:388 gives 0.31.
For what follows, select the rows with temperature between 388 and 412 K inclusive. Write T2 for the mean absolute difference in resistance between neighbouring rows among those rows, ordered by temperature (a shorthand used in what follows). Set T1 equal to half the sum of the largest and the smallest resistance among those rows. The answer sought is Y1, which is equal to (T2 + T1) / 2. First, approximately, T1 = 2.3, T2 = 0.74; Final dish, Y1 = 1.5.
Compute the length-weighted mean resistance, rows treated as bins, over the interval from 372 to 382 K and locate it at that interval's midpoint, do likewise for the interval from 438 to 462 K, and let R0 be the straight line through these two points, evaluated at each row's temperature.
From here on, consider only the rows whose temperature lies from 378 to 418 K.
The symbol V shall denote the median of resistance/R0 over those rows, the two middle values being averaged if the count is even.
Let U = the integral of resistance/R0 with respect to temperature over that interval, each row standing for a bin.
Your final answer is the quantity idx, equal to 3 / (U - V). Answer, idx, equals 0.09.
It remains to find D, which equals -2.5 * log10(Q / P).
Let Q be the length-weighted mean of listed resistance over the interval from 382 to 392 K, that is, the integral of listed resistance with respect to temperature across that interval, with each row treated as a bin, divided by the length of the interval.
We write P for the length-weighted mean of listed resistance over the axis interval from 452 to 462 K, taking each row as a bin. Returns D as -0.2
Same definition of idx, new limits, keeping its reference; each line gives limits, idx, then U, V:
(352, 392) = 0.08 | 41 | 1.016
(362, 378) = 0.20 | 16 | 1.006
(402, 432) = 0.14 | 22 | 0.731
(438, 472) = 0.09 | 35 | 1.000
